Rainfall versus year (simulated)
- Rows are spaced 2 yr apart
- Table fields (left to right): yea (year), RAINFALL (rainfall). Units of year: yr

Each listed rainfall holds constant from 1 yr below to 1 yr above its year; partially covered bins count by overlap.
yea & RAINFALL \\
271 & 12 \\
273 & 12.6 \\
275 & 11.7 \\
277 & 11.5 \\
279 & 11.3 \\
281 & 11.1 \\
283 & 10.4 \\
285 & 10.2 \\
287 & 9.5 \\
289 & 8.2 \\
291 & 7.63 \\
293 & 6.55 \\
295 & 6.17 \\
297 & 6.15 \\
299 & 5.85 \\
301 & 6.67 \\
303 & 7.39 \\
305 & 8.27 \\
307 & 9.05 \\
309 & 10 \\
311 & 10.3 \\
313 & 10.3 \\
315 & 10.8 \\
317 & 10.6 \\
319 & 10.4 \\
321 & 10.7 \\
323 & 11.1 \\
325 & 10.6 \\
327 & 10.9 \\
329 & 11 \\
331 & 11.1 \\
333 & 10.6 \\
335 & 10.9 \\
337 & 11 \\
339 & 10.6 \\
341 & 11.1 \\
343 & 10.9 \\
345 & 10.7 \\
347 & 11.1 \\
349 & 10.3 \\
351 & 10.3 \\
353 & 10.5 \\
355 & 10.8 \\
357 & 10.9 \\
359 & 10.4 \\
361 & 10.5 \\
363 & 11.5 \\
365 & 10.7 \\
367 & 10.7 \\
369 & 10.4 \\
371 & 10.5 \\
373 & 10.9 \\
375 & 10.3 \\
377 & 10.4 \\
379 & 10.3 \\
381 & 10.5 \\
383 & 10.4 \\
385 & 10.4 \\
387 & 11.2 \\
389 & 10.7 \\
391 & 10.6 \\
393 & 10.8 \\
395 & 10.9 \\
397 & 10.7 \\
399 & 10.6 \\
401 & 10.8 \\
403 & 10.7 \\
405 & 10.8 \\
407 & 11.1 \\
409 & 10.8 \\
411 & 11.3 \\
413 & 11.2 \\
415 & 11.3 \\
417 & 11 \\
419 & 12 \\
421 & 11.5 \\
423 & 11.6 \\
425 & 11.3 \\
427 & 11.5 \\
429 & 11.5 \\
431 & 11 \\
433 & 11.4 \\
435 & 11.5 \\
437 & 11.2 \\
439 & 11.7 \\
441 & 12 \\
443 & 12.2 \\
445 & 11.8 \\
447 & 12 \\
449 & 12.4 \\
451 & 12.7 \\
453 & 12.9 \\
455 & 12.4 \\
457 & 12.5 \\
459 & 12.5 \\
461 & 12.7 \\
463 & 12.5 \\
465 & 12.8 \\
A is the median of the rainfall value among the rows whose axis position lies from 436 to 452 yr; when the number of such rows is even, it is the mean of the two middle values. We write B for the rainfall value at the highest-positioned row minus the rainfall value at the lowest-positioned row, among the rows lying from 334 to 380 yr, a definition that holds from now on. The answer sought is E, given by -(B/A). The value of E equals 0.05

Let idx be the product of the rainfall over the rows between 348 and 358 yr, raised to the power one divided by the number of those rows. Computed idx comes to 10.6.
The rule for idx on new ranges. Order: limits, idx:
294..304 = 6.4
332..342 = 10.8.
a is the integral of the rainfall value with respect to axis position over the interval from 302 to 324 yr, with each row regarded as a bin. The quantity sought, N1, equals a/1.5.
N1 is 145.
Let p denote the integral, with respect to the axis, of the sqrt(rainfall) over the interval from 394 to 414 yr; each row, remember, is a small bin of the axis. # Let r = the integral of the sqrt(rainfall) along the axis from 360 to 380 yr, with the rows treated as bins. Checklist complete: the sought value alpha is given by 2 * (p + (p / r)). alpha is 134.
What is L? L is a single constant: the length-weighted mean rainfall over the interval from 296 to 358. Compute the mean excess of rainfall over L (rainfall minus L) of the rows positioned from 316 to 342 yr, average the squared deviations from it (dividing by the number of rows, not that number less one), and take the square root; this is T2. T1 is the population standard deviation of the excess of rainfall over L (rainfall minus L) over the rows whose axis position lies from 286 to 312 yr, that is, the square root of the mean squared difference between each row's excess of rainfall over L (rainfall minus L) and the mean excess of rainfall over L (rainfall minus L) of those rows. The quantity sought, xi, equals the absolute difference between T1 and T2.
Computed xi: 1.2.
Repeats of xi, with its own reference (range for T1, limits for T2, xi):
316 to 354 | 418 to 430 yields 0.1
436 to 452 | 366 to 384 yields 0.2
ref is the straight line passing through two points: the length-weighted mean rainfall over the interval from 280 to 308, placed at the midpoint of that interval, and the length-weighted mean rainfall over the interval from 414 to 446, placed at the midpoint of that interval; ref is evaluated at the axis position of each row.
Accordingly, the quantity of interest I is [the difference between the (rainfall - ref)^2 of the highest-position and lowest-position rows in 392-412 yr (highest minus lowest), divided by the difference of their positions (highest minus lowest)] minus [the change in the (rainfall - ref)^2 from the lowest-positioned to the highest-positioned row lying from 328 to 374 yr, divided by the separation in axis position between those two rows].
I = 0.08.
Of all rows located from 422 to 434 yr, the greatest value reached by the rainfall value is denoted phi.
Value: 11.6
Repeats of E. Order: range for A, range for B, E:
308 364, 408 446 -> -0.09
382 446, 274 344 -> 0.07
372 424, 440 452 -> -0.06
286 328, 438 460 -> -0.08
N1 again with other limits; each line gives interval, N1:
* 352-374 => 157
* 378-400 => 156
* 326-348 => 160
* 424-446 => 169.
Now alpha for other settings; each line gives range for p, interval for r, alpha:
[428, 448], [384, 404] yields 138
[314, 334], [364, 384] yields 133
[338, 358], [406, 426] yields 133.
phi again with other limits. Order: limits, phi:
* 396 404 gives 10.8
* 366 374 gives 10.9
